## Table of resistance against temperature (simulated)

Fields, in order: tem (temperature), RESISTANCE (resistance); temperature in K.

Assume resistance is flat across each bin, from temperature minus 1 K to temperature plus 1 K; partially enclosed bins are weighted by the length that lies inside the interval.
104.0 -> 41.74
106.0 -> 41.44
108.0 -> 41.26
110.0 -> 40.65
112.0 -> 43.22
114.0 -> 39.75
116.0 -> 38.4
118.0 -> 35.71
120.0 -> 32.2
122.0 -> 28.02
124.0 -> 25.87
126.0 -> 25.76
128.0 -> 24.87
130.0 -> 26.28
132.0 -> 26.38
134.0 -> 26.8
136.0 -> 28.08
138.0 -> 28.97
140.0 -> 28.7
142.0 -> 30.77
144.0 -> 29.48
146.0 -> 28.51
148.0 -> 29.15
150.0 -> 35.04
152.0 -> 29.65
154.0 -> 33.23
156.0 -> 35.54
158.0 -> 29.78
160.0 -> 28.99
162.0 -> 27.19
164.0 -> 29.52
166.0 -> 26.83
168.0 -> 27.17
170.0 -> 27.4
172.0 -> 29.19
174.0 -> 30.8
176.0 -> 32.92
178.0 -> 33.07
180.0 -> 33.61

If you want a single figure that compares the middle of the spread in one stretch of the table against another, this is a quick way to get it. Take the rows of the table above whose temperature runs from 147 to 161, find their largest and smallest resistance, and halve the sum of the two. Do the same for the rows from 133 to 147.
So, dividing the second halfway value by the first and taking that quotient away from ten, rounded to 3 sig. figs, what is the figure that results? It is 9.11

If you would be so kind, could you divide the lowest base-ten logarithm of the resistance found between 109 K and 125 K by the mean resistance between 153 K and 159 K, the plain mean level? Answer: 0.043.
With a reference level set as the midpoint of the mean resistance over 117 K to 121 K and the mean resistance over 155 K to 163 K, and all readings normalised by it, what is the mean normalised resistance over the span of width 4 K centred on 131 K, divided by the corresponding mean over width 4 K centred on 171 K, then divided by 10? 0.093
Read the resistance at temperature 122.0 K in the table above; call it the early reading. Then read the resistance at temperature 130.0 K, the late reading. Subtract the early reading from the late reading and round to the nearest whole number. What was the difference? -2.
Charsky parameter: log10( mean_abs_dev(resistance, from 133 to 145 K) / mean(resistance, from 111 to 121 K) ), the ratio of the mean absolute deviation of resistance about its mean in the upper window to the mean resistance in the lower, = -1.61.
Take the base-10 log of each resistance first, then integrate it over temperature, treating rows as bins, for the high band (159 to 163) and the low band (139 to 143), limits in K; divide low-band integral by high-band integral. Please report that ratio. 1.02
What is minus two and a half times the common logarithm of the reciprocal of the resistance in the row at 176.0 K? 3.8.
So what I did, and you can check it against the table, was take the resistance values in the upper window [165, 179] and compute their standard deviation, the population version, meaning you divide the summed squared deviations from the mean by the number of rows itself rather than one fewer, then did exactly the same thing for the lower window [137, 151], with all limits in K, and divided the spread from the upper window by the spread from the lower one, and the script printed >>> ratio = 1.2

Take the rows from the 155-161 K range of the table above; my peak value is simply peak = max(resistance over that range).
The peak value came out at 35.54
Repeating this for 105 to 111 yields 41.44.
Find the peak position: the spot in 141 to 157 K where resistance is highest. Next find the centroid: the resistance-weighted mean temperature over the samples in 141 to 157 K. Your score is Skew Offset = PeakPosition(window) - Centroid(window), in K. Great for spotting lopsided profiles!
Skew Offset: 6.8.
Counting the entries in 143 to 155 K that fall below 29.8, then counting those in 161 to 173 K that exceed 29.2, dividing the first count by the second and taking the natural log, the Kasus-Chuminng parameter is 1.4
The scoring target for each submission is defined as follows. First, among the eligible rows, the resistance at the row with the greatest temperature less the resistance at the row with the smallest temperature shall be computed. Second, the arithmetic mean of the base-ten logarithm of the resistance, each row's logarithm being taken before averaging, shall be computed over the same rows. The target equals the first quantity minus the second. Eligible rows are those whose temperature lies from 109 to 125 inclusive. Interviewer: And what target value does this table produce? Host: -16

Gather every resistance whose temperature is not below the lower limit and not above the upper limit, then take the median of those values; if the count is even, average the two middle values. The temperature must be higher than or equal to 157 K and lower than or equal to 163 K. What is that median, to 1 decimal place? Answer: 29.0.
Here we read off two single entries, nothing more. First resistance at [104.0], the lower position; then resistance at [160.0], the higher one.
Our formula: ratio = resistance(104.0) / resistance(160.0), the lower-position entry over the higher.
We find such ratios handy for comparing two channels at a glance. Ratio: 1.44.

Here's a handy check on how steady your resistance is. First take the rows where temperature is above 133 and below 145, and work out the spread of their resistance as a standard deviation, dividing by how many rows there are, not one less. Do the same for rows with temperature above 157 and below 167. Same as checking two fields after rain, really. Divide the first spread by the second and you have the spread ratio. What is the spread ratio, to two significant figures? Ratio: 1.0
